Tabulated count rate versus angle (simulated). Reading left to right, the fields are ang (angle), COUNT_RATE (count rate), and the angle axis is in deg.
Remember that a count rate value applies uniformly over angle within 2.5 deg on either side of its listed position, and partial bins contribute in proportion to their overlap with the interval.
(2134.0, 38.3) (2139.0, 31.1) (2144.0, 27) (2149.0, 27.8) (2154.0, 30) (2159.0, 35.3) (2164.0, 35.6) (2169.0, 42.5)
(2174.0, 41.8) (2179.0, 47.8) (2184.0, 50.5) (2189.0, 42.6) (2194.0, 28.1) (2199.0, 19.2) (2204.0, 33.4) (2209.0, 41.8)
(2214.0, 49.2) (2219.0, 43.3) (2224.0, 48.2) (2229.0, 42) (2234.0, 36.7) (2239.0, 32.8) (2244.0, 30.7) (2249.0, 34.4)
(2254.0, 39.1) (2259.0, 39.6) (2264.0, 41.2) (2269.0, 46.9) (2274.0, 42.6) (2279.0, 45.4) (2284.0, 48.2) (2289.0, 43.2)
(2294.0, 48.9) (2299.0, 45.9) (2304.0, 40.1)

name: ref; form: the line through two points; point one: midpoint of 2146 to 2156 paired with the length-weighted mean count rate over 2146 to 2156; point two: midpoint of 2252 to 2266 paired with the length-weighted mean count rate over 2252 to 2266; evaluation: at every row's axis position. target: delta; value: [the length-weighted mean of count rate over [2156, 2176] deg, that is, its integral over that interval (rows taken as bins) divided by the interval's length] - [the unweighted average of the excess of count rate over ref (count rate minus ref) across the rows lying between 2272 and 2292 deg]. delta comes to 36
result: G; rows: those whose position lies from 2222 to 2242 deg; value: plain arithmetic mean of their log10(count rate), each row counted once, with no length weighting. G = 1.60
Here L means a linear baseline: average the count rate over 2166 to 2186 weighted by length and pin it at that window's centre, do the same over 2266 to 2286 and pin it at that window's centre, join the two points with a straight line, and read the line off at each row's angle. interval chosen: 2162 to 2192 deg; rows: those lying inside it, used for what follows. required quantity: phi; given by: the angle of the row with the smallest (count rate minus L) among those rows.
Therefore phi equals 2164.0 deg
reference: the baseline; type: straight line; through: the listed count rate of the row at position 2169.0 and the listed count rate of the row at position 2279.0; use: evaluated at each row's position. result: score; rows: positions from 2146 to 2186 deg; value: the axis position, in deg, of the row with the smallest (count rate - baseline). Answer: 2149.0 deg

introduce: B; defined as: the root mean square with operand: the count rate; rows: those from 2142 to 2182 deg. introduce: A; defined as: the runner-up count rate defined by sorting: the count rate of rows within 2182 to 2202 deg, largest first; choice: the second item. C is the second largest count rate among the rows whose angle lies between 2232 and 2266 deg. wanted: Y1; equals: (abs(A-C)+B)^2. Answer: 1573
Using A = 42.6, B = 37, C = 39.6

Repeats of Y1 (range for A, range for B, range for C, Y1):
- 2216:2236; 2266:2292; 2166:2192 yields 2481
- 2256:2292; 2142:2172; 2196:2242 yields 1209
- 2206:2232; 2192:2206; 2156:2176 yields 1151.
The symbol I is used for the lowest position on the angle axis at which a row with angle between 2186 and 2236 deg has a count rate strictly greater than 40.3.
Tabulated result 2189.0 deg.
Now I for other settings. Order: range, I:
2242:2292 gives 2264.0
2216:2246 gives 2219.0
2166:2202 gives 2169.0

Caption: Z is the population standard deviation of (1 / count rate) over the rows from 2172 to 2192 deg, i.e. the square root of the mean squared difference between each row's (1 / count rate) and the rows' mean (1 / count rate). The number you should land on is 0.0017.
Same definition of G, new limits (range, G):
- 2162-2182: 1.62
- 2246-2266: 1.59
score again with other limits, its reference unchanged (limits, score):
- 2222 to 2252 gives 2244.0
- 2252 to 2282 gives 2254.0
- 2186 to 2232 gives 2199.0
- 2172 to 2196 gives 2194.0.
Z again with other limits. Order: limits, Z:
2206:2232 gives 0.0015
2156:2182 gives 0.0028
